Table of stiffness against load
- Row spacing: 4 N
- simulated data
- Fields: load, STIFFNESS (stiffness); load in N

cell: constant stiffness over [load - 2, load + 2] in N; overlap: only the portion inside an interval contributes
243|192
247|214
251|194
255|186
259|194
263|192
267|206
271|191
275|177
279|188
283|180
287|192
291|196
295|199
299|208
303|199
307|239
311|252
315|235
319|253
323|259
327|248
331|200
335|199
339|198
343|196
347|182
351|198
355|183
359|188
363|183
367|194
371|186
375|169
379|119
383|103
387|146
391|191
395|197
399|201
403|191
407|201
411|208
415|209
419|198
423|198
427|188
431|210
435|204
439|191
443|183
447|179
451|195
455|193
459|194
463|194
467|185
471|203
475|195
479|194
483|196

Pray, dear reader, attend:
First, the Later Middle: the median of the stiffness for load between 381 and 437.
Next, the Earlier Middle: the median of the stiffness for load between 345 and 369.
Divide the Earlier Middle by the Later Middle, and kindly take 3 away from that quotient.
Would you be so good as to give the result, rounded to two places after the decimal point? -2.06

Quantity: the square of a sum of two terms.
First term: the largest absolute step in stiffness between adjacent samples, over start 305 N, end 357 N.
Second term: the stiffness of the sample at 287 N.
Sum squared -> 57600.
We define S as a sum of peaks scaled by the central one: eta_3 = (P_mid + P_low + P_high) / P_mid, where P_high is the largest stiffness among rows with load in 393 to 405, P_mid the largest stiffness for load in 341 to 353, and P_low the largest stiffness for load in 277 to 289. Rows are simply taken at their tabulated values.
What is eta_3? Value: 2.98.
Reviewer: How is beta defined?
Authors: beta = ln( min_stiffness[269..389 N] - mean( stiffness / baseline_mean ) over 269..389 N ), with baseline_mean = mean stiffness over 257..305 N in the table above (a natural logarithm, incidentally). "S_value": 4.62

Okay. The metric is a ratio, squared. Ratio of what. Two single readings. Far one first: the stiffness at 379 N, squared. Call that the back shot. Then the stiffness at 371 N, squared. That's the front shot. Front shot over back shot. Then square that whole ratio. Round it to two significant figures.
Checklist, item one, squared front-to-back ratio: 6.0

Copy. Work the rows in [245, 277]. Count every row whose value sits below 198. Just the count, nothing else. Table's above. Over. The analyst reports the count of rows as 6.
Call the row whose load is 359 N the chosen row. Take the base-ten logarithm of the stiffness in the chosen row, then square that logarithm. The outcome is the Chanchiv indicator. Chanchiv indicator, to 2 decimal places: 5.17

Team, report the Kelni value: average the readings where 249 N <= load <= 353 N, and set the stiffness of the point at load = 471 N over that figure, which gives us 0.985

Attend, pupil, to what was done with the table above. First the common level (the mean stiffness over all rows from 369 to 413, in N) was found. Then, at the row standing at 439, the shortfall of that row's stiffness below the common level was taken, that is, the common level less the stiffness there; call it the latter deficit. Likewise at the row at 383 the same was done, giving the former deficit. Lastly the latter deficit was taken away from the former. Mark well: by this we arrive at 88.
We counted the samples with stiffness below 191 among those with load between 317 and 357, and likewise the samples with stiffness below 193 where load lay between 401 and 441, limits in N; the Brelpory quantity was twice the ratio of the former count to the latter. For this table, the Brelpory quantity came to 1.3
